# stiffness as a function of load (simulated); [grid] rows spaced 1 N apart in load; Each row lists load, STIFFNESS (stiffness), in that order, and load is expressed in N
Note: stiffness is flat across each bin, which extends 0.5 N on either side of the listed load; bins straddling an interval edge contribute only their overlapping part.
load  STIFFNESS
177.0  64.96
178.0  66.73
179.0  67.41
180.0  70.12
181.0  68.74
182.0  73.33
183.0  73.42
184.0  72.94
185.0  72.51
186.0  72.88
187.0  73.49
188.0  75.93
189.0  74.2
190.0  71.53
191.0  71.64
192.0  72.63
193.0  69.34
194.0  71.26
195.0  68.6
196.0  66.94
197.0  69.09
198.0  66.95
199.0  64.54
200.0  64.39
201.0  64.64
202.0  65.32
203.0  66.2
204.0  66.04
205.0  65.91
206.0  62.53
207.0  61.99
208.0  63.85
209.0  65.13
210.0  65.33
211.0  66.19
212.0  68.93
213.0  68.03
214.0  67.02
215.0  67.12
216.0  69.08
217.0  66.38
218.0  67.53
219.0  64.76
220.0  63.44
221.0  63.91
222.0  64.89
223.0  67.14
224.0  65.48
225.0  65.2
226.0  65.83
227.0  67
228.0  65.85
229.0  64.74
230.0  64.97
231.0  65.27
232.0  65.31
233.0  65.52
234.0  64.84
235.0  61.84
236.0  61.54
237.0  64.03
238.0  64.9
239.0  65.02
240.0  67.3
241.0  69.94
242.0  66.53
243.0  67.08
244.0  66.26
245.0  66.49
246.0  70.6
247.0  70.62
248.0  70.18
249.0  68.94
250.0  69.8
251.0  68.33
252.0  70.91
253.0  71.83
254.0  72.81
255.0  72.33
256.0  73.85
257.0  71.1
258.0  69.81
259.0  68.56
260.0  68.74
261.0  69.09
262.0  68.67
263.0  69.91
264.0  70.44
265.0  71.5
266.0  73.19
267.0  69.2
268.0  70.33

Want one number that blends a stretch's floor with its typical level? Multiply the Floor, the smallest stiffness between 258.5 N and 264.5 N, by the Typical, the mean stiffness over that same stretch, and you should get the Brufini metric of 4747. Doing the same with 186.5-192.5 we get 5239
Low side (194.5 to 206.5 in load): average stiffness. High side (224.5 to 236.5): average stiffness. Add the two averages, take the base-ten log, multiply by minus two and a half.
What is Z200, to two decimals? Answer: -5.29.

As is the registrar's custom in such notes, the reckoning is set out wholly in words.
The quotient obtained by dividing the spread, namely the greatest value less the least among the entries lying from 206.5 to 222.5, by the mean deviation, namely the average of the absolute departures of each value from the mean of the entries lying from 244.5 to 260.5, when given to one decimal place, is 4.9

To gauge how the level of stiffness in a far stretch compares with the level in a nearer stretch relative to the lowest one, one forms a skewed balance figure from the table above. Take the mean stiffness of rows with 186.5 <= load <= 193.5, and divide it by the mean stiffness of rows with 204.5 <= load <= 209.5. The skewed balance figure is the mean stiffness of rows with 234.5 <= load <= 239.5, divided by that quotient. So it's 56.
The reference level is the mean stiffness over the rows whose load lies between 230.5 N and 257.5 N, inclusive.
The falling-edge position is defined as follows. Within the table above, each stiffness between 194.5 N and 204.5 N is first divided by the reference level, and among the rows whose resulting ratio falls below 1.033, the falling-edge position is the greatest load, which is 204.0 N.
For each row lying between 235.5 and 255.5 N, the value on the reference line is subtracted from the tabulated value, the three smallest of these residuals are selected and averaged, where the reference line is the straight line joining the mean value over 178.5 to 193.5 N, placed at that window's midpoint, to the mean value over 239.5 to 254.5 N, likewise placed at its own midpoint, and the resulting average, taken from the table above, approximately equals -6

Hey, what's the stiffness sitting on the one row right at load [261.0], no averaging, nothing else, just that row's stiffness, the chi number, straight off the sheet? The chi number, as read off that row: 69.09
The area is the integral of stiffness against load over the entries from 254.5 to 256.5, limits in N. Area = 146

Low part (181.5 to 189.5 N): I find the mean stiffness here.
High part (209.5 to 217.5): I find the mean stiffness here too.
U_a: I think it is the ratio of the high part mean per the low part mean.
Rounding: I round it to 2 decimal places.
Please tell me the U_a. 0.91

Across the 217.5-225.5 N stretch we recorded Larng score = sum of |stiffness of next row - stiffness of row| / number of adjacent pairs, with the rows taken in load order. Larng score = 1.39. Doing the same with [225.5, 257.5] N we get 1.26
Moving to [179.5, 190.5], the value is 1.48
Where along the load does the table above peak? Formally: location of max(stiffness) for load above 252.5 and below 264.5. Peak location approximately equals 256.0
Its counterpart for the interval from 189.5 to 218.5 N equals 192.0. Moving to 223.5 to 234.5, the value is 227.0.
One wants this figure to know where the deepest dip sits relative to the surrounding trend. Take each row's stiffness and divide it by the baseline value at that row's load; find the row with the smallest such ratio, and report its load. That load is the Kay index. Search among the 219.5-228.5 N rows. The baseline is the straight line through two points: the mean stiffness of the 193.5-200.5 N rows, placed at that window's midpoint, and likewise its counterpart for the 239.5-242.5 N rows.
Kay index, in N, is 220.0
